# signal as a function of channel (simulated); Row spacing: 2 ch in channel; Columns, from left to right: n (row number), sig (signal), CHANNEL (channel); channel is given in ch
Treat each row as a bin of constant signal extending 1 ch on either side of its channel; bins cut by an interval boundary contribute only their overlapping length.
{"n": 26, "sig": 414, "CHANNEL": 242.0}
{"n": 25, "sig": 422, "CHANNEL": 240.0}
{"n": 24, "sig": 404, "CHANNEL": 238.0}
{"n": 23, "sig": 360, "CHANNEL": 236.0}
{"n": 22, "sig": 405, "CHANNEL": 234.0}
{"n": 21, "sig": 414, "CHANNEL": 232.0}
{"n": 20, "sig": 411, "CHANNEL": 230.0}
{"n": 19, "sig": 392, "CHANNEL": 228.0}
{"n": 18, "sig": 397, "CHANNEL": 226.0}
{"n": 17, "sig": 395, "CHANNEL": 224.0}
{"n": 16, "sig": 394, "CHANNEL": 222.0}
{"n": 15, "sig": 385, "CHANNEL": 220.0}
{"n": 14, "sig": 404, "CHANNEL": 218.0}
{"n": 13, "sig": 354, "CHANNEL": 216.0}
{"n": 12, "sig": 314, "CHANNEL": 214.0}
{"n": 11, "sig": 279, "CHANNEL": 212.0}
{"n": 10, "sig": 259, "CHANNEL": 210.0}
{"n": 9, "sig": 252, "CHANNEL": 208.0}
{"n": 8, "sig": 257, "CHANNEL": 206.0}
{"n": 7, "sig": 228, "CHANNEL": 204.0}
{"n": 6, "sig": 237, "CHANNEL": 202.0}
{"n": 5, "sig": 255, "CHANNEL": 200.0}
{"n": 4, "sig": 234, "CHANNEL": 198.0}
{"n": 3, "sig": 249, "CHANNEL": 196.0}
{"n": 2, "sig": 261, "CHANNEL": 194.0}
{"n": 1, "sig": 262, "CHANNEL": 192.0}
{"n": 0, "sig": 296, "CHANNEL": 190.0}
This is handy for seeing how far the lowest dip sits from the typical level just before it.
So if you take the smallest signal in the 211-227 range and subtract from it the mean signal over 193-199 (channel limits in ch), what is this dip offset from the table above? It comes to 31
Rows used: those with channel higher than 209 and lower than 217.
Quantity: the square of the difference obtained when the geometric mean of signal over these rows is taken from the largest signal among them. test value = 2984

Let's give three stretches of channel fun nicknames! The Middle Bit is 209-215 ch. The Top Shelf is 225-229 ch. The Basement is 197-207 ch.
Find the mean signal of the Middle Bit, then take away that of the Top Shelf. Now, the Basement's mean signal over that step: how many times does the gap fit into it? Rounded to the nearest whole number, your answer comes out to -2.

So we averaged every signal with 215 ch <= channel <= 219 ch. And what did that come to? 379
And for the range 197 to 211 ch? 246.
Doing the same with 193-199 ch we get 248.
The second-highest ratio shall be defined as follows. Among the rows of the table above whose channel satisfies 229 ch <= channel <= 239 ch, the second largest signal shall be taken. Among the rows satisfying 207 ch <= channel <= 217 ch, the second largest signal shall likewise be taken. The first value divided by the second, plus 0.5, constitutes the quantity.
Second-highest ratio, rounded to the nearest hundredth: 1.81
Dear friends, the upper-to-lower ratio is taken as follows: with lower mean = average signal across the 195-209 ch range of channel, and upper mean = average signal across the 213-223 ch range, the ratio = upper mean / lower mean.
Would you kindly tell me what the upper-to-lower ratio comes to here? 1.51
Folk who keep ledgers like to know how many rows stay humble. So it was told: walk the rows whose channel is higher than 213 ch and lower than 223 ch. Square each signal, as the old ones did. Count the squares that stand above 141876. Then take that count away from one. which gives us -2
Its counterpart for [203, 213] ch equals 1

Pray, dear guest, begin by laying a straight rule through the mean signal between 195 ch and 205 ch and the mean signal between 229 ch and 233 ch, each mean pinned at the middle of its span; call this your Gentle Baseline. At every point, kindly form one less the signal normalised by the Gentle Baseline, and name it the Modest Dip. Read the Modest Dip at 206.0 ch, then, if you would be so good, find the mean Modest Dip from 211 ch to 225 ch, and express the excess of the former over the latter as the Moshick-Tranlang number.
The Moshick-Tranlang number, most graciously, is 0.12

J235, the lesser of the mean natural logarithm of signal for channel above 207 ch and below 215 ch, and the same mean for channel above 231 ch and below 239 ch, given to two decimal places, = 5.62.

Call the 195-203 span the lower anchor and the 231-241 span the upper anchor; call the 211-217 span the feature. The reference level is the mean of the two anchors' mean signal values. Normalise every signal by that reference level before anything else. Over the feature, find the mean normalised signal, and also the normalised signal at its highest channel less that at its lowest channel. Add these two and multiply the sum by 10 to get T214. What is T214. 12.1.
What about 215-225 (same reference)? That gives 13.3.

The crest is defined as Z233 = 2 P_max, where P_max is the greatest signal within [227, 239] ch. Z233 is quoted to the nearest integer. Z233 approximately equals 828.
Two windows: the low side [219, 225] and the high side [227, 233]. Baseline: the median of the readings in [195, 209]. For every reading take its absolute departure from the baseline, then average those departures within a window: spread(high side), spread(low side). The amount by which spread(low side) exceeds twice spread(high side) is -171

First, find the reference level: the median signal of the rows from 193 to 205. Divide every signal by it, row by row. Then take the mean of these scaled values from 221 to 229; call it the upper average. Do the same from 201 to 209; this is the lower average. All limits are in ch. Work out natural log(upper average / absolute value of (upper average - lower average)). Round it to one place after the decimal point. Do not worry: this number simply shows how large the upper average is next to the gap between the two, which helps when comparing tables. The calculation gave 1.0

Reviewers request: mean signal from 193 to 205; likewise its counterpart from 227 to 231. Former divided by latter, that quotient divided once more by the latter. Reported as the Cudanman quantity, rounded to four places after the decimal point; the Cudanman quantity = 0.0015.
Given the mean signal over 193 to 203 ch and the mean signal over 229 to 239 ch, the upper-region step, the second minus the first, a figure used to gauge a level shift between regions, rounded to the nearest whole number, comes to 152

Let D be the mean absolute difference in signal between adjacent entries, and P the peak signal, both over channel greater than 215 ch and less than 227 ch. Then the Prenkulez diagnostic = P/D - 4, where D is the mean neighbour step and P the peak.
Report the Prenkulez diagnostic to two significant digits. 21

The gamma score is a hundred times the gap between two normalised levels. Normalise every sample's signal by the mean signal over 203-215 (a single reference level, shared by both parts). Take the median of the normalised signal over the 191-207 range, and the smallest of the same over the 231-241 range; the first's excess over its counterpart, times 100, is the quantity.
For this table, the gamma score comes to -41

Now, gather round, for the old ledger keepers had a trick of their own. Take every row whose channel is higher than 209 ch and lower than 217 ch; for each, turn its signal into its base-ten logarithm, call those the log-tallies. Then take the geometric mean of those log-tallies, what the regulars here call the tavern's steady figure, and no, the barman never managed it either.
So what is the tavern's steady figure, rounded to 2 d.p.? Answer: 2.48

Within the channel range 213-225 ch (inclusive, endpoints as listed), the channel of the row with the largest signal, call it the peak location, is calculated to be 218.0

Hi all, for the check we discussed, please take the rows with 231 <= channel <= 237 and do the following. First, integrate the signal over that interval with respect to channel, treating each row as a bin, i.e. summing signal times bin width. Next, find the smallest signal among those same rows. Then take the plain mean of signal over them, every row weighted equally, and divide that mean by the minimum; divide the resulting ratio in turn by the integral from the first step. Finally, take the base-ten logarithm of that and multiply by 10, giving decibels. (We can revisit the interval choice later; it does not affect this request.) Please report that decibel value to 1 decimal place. -33.3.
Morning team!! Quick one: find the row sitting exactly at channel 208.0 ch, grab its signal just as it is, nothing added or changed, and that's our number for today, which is 252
